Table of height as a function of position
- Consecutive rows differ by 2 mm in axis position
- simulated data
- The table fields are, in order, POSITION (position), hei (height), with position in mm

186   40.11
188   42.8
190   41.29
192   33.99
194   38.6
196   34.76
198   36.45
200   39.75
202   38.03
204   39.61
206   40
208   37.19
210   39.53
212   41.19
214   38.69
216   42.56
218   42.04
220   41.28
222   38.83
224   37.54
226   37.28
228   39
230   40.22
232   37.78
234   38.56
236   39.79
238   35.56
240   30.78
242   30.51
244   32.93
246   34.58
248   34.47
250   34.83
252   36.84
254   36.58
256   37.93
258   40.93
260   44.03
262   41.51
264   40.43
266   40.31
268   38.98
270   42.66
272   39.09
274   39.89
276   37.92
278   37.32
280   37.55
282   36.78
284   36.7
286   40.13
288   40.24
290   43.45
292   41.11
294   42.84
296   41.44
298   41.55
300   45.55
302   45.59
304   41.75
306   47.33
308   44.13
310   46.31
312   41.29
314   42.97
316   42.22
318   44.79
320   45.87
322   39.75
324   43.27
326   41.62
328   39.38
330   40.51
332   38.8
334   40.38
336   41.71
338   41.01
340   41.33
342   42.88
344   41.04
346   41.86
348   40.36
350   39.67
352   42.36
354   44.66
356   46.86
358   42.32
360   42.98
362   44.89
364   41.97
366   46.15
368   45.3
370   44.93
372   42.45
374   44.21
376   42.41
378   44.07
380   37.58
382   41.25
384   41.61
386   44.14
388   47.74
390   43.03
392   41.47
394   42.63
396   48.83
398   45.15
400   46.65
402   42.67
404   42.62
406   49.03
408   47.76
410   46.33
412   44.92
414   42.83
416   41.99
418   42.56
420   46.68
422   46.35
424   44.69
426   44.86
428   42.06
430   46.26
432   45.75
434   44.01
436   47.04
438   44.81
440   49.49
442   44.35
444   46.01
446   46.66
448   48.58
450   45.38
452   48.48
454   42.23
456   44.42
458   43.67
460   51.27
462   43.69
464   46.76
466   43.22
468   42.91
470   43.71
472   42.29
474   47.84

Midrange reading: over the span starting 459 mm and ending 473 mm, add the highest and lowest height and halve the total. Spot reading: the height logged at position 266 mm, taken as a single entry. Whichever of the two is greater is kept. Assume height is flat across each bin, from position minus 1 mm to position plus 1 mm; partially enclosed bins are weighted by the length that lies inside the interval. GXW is 46.8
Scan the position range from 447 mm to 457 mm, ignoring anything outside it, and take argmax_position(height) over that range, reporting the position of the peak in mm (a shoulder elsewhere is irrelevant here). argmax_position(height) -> 448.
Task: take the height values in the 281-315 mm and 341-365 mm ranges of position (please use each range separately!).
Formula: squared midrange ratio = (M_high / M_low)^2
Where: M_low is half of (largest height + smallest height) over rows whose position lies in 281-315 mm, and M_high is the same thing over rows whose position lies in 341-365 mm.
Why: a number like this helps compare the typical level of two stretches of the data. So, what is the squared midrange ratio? 1.06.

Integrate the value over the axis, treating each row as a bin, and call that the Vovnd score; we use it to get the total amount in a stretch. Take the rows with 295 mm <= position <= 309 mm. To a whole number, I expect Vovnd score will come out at 615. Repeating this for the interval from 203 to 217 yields 558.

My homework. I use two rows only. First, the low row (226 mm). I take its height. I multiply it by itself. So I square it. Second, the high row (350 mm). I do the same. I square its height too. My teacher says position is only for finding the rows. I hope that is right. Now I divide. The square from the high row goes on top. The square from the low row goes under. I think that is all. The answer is 1.13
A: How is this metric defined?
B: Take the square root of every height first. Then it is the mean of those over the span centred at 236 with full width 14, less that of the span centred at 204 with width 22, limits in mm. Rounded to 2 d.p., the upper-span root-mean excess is -0.20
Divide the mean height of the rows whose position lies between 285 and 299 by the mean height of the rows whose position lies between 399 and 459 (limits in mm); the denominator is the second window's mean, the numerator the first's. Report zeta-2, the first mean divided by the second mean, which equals 0.92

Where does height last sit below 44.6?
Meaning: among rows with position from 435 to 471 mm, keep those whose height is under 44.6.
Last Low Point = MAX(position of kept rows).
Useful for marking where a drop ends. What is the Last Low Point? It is 470 mm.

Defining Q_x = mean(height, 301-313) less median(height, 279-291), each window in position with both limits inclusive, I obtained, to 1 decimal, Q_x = 5.6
